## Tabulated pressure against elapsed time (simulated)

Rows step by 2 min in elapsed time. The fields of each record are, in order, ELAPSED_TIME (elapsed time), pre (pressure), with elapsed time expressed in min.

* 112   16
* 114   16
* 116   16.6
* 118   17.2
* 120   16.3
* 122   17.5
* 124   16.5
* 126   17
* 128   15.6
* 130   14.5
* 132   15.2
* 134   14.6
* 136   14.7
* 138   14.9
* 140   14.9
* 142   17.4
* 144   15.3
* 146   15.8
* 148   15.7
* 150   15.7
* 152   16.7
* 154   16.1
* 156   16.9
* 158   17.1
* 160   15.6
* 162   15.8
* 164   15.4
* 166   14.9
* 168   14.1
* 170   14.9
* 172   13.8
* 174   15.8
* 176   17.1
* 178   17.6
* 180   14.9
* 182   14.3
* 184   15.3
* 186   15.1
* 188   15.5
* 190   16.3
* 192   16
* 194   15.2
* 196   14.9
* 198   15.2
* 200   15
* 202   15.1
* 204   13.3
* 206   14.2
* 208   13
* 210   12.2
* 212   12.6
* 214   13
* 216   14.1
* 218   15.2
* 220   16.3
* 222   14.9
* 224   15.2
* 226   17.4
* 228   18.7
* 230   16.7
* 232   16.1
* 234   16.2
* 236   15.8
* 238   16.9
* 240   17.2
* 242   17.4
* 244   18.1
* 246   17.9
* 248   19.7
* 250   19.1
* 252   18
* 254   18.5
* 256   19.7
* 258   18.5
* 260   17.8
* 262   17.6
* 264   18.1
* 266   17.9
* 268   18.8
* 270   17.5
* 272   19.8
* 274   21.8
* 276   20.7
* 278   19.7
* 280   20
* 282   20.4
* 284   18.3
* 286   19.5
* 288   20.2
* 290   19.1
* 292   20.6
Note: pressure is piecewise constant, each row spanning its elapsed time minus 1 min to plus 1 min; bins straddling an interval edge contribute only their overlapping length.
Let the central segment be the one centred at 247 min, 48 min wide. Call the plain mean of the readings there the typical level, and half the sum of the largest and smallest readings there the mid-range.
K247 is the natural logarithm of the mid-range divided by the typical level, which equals -0.014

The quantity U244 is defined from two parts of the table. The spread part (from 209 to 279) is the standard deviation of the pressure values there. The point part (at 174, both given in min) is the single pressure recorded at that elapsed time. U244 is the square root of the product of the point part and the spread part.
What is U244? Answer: 5.9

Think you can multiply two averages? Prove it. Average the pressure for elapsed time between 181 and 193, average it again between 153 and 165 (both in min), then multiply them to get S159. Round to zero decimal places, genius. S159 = 249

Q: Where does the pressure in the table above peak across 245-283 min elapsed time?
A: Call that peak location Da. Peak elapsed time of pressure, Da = 274 min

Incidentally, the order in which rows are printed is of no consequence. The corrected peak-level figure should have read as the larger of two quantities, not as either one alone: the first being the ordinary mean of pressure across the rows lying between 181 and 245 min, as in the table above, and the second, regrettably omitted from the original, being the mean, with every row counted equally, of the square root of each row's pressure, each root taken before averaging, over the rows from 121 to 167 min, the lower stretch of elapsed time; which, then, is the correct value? 15.4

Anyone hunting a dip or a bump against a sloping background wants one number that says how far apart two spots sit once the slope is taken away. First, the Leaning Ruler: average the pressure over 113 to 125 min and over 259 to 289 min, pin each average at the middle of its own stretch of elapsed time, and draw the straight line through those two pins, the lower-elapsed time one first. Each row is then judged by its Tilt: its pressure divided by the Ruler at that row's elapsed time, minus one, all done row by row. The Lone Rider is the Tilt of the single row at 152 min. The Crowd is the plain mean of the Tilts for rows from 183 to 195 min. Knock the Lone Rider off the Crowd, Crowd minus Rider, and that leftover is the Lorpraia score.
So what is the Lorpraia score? -0.10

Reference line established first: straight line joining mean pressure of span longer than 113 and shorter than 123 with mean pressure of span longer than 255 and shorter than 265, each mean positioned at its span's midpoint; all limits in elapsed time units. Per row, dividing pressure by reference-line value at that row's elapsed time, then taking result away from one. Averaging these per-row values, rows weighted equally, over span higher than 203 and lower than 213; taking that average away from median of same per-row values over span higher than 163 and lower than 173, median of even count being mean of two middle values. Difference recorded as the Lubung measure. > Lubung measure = -0.12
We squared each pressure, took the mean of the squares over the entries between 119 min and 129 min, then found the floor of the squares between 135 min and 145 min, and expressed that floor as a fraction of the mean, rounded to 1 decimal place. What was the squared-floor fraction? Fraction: 0.8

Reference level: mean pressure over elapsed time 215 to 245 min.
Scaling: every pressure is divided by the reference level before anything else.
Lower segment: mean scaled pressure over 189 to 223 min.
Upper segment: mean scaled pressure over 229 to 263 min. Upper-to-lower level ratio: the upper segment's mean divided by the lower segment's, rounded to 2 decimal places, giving 1.22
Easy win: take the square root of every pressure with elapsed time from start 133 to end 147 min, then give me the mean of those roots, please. 3.92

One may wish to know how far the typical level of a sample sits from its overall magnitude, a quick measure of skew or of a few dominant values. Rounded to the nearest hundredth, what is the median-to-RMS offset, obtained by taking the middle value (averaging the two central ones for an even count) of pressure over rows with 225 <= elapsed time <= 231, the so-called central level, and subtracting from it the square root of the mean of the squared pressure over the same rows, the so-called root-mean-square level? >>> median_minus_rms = -0.22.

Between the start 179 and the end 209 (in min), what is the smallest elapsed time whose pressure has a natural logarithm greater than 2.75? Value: 190 min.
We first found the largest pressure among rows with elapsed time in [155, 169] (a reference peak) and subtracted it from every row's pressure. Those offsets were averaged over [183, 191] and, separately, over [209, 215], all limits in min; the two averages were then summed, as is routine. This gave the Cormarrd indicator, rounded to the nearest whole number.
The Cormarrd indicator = -6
